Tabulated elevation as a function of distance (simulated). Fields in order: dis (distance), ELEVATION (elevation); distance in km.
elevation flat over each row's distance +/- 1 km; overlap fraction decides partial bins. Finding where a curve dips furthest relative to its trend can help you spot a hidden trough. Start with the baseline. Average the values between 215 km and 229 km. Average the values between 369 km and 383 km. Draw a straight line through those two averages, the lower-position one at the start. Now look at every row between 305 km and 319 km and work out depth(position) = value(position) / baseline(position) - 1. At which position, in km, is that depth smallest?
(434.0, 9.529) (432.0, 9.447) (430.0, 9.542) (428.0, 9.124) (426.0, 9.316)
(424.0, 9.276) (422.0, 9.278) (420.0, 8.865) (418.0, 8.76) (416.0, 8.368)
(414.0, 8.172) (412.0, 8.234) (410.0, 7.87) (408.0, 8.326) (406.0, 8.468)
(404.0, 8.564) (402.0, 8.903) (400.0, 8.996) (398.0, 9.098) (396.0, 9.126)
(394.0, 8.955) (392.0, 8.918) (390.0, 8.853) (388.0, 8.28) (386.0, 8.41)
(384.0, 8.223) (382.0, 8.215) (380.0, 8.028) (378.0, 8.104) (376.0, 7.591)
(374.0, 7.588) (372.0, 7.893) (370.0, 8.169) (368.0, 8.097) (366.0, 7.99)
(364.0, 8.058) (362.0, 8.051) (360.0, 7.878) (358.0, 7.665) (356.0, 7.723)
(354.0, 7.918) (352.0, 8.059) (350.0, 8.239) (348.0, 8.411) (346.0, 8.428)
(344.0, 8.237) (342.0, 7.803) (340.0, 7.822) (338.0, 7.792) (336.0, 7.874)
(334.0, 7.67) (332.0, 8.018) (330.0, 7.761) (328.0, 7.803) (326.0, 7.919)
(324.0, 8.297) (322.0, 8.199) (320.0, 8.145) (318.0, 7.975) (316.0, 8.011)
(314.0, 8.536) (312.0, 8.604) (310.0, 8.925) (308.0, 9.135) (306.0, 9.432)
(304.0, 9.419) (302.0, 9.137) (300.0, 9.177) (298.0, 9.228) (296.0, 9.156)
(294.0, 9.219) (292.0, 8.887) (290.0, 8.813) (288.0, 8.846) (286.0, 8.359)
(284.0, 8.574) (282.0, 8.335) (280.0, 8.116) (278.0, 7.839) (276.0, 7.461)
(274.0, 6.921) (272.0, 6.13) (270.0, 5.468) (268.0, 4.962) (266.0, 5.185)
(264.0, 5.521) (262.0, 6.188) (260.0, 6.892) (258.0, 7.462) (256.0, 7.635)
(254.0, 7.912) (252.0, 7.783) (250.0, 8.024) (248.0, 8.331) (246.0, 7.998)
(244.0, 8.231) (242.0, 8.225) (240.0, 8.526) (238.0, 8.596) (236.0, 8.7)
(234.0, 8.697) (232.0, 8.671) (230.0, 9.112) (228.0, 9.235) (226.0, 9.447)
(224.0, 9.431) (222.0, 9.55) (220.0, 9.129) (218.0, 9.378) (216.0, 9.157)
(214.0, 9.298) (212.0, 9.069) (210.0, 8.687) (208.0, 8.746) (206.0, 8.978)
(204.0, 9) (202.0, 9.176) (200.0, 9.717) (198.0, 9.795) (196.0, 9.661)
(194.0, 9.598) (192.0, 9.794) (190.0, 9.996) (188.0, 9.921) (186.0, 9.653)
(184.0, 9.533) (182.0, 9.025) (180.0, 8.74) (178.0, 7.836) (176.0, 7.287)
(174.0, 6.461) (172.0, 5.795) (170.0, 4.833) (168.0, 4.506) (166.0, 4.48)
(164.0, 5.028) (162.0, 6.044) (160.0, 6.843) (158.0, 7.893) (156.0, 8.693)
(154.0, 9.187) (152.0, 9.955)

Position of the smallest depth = 318.0 km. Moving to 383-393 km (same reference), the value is 384.0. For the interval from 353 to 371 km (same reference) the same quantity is 358.0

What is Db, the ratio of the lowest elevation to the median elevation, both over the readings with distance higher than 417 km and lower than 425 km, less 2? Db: -1.03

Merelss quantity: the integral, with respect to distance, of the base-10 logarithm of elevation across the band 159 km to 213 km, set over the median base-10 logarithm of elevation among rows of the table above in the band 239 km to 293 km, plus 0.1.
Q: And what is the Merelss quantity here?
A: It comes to 53.8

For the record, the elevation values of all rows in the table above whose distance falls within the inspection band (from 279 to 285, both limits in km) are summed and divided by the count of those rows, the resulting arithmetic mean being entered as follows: 8.3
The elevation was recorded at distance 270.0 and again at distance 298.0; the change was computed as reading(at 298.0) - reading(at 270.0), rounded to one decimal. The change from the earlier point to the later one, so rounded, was 3.8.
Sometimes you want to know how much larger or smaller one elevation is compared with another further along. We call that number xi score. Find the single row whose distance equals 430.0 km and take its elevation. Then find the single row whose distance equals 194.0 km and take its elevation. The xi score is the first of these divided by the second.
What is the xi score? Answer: 0.99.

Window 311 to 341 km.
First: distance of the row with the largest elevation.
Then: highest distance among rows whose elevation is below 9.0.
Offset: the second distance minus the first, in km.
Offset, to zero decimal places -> 28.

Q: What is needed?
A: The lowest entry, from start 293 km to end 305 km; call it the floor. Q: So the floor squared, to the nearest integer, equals 83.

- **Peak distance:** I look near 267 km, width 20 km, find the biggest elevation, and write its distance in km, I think 258.0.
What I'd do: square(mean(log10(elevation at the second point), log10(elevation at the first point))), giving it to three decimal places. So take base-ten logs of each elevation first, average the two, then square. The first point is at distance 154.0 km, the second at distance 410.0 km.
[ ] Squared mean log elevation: 0.864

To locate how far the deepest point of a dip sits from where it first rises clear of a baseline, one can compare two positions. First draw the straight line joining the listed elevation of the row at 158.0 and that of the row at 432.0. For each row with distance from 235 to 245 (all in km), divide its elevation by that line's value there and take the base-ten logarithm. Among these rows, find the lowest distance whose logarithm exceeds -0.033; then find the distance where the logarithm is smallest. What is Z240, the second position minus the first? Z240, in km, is 8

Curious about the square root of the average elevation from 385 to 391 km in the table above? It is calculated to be 2.92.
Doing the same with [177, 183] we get 2.92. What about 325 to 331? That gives 2.80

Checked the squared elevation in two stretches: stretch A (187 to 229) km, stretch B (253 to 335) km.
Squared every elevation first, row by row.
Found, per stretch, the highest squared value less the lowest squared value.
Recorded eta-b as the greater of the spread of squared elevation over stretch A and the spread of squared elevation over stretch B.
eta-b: 64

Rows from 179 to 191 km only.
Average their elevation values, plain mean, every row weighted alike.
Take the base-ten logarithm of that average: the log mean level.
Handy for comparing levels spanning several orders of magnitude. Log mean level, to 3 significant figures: 0.977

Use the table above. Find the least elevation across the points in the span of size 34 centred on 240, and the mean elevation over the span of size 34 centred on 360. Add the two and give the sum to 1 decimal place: 15.6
